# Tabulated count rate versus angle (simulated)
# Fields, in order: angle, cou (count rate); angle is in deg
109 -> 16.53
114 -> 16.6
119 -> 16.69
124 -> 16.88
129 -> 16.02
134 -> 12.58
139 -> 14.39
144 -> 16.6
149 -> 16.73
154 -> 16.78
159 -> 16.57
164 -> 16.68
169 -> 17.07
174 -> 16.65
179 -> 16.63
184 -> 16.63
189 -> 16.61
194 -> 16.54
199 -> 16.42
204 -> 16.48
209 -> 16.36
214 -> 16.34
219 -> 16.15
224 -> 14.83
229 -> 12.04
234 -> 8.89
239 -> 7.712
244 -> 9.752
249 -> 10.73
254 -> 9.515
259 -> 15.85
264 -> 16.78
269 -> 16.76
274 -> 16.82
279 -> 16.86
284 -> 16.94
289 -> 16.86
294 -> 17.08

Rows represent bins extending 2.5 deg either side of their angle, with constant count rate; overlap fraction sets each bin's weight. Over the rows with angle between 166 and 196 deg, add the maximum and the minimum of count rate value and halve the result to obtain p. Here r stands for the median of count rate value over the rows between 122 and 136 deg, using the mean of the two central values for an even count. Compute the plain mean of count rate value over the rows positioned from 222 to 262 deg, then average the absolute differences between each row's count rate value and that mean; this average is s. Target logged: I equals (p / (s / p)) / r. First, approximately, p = 16.8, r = 16.0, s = 2.3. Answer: 8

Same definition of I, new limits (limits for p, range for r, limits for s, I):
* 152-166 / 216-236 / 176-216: 204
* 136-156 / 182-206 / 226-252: 12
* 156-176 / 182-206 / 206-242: 5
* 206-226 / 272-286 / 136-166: 23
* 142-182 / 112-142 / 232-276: 5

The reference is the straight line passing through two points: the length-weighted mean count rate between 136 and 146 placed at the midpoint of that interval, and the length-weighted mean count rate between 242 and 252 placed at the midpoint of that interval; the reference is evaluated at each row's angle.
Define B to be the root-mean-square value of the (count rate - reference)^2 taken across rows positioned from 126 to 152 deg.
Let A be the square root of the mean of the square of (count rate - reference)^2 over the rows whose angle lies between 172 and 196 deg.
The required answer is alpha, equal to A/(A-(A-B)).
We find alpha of 2.6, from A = 12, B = 5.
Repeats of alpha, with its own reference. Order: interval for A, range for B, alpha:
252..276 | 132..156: 9.7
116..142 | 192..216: 0.2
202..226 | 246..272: 0.5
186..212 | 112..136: 3.8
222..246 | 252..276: 0.1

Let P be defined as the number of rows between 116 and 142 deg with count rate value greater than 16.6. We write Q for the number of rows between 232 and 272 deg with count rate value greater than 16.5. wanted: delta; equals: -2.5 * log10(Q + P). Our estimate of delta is -1.51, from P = 2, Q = 2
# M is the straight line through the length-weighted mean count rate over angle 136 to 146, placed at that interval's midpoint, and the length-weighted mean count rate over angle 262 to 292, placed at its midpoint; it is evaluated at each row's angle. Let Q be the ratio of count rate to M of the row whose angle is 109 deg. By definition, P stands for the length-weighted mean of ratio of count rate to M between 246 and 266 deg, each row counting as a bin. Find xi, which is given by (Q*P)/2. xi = 0.435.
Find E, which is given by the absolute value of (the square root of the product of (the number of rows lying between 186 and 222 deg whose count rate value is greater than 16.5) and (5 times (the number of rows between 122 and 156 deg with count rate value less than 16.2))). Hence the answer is 5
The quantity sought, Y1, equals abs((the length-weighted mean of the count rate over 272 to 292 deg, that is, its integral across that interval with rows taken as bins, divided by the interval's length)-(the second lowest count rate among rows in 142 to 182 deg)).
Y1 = 0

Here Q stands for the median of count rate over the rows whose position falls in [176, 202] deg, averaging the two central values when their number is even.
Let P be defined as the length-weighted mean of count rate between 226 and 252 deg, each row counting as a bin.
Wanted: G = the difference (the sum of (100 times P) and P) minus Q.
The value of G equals 985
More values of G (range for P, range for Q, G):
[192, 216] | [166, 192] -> 1643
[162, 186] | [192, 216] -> 1674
